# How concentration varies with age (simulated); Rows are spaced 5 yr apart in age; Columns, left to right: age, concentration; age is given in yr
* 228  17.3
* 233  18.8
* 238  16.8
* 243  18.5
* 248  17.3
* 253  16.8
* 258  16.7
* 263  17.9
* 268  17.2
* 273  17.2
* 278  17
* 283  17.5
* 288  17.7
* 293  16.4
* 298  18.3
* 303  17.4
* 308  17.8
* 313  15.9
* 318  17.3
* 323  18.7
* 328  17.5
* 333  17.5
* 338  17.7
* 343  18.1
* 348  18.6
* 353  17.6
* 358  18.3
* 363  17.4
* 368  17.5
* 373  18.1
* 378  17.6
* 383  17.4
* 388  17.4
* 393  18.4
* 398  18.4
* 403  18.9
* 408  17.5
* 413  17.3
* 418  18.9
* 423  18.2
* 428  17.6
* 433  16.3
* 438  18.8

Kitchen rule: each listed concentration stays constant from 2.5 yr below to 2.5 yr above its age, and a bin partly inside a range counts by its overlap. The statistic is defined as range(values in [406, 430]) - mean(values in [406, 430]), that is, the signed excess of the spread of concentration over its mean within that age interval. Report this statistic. -16.3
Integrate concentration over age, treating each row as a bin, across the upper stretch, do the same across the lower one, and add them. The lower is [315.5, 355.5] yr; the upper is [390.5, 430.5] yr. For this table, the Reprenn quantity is 1441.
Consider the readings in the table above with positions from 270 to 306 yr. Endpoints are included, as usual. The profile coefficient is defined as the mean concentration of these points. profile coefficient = 17.4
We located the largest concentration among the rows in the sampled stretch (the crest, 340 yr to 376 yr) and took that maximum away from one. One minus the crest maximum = -17.6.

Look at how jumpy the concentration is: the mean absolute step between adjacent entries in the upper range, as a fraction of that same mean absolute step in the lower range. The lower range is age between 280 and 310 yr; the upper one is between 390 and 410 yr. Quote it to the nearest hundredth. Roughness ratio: 0.67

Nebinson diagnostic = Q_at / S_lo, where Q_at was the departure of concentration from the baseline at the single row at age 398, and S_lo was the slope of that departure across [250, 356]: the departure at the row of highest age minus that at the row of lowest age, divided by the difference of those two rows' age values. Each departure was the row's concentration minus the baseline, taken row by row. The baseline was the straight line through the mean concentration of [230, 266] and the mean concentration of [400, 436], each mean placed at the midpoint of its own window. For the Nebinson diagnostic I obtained 96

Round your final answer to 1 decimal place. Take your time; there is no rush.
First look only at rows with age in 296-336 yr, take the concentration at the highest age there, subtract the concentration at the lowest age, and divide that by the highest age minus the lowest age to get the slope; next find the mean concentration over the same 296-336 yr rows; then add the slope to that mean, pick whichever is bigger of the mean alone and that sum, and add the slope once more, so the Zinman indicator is 17.5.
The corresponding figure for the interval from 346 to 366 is 17.9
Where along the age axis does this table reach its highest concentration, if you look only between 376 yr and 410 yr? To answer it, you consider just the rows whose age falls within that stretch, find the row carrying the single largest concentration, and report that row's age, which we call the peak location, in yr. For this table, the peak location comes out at 403 yr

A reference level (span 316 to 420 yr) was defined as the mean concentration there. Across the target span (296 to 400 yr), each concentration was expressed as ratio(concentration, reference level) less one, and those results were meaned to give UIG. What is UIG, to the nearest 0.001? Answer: -0.009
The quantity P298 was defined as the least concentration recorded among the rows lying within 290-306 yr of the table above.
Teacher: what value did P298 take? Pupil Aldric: 16.4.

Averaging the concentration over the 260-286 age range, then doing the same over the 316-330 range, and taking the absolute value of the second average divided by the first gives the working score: 1.03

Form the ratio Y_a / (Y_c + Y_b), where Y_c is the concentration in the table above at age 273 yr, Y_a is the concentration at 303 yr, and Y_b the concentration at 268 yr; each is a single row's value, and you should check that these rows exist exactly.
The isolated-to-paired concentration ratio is 0.506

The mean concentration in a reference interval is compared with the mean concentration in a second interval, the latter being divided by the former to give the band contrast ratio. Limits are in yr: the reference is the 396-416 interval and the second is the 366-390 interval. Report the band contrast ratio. 0.976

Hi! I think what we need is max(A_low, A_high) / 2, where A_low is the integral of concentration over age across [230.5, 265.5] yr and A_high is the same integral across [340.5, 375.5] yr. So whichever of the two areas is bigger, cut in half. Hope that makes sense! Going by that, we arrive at 314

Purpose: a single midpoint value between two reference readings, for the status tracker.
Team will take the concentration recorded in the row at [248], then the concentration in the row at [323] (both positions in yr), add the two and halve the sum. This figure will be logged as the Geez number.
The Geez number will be 18.0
